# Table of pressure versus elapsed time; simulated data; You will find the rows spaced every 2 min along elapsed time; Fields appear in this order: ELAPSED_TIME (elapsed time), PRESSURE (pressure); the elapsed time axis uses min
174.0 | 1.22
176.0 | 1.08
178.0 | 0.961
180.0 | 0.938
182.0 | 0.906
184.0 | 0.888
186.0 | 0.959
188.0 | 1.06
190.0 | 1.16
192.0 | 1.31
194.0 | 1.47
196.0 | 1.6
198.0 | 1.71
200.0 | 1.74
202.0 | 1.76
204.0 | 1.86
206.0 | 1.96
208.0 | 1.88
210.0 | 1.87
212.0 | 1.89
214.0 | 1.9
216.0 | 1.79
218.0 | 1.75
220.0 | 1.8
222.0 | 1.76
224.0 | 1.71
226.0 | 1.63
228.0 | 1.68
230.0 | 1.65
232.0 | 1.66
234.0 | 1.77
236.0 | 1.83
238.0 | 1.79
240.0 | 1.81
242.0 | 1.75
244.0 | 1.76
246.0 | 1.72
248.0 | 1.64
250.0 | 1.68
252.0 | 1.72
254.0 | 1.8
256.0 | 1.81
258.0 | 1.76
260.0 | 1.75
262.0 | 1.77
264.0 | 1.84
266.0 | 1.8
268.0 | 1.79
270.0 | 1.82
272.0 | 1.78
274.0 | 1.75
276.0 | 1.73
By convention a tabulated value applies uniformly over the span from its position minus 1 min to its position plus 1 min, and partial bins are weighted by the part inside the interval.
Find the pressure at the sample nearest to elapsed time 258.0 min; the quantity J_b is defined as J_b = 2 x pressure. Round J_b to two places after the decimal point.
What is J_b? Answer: 3.52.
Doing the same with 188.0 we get 2.12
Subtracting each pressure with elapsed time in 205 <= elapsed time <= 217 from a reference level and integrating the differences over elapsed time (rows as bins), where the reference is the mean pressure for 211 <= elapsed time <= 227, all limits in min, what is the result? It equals -1.2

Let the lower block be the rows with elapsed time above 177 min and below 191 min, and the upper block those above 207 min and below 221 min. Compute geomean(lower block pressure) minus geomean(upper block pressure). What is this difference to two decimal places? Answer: -0.86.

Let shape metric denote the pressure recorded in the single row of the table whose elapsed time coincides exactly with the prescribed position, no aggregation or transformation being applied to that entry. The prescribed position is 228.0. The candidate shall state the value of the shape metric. 1.68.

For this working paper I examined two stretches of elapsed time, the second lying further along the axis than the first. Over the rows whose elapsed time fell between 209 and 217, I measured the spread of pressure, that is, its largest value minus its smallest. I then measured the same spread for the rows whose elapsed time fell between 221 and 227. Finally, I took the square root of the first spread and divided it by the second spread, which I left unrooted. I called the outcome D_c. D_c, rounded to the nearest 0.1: 2.6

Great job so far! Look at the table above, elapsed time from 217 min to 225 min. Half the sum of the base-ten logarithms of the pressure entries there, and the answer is 0.488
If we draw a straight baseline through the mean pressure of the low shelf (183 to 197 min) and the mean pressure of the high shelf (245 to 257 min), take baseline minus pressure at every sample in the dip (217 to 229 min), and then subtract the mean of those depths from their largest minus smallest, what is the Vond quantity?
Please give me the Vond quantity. 0.45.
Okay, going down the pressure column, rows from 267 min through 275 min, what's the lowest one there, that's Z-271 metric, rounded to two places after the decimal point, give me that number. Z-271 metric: 1.75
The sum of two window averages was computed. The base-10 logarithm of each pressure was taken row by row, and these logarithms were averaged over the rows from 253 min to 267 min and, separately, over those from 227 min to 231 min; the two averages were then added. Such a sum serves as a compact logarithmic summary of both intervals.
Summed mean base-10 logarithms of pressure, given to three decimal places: 0.474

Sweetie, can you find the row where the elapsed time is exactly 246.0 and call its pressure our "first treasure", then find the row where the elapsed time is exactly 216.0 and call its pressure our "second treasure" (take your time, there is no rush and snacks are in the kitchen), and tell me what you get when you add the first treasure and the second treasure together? 3.5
